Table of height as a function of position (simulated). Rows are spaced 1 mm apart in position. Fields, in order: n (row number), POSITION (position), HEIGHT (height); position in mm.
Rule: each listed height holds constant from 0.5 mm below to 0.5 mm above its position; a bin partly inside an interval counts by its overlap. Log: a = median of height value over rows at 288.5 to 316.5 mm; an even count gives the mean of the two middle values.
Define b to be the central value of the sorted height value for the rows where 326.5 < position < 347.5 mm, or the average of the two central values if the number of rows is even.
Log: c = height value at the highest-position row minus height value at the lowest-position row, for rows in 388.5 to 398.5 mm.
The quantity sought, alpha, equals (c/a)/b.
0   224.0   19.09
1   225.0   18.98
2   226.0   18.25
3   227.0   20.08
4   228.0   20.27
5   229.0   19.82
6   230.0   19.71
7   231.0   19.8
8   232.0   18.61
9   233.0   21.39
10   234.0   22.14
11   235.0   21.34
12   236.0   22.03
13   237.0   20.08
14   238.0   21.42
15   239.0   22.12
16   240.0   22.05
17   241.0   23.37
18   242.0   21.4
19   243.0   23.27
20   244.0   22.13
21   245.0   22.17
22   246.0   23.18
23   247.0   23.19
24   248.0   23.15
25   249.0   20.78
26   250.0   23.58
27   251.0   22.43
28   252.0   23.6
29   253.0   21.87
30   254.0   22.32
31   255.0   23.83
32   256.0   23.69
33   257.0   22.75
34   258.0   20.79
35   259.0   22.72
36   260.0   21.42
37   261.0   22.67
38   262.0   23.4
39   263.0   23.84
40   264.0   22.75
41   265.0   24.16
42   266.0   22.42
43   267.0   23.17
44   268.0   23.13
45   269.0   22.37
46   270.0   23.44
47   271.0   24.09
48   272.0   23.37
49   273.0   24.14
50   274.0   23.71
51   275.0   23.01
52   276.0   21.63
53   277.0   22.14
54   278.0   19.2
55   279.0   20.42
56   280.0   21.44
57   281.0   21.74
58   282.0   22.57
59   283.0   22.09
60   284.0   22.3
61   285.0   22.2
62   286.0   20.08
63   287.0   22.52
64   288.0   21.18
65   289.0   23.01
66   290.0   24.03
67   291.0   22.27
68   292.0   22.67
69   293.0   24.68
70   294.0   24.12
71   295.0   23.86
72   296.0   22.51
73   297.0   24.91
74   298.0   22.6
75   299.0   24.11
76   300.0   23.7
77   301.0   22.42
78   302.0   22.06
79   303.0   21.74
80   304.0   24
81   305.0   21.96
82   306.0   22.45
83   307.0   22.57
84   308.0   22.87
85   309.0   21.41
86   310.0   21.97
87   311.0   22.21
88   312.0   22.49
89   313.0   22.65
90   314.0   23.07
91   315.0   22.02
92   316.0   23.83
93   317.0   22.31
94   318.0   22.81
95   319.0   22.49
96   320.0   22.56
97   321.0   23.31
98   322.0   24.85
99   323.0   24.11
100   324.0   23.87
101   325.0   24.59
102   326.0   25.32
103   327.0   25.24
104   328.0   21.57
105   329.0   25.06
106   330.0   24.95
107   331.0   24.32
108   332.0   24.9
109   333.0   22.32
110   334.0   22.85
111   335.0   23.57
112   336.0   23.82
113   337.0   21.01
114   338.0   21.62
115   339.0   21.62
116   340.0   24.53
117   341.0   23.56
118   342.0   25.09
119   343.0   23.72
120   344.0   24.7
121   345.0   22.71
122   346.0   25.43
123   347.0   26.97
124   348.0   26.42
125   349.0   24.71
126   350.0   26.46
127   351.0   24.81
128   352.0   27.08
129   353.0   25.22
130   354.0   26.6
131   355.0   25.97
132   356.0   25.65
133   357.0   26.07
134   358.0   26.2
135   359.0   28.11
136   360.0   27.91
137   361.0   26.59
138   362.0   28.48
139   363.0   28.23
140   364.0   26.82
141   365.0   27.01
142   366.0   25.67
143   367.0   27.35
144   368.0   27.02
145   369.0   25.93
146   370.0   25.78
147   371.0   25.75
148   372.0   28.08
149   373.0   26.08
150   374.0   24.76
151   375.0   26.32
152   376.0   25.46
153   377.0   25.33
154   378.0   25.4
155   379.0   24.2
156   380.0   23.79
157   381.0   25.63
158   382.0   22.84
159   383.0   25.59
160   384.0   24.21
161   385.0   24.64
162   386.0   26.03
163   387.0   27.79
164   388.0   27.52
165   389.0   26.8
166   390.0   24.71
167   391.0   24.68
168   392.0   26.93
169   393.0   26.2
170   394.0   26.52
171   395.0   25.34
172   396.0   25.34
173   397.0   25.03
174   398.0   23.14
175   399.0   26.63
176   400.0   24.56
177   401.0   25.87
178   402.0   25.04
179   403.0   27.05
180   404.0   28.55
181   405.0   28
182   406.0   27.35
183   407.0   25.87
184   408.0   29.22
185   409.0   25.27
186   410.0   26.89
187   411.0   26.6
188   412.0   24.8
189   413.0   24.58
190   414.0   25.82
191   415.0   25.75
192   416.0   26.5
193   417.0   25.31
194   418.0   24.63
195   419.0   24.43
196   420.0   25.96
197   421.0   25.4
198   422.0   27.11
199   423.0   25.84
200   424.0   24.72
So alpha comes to -0.0068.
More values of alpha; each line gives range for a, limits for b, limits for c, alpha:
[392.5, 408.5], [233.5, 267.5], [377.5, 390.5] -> -0.0012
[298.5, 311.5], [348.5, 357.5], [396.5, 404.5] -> 0.0060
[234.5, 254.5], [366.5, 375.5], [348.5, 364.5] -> 0.0037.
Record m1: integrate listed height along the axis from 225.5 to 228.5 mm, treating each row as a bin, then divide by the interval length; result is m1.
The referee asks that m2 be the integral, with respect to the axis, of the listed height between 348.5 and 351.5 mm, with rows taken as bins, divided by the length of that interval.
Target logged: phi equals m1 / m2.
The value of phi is 0.77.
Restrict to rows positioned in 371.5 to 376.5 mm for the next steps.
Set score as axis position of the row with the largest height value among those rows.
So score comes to 372.0 mm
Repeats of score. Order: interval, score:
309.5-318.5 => 316.0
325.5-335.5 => 326.0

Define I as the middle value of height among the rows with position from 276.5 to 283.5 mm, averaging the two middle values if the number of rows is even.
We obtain 21.7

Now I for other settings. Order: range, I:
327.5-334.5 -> 24.3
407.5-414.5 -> 25.8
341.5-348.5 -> 25.1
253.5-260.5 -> 22.7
